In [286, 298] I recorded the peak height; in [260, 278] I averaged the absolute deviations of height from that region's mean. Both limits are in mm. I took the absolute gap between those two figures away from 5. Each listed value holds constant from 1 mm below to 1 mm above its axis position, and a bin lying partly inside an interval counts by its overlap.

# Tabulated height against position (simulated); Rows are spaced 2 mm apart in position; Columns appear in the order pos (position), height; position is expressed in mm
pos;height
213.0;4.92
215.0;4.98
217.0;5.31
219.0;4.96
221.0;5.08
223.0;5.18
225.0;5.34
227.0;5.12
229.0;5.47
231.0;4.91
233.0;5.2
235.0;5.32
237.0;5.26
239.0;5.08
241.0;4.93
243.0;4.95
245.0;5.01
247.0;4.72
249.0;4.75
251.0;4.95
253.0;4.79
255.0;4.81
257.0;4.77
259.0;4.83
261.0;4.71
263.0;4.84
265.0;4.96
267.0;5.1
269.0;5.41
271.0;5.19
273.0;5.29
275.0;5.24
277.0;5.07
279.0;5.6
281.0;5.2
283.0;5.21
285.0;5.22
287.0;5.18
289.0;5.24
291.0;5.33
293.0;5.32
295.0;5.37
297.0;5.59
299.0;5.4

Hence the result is -0.4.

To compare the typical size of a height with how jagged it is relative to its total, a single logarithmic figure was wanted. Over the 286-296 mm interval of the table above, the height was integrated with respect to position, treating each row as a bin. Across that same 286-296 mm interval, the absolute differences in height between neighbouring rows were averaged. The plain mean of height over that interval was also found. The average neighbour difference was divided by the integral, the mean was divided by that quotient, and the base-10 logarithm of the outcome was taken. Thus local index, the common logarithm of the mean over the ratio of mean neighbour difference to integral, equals 3.7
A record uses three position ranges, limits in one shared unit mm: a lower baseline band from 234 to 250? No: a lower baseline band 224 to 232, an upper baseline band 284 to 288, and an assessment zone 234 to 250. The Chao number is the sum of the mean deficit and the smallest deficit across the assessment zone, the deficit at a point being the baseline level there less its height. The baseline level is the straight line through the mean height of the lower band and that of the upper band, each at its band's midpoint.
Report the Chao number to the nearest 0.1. 0.1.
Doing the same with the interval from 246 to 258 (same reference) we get 0.7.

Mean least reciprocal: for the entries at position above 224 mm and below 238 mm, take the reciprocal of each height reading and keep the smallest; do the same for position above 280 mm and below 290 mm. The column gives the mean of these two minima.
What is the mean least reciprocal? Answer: 0.187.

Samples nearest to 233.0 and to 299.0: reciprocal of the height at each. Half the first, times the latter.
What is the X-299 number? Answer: 0.0178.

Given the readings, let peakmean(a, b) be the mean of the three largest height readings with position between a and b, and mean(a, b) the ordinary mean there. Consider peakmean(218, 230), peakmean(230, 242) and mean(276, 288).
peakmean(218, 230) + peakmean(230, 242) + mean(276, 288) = 15.8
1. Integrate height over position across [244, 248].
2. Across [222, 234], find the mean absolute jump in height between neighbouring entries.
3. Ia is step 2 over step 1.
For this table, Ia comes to 0.016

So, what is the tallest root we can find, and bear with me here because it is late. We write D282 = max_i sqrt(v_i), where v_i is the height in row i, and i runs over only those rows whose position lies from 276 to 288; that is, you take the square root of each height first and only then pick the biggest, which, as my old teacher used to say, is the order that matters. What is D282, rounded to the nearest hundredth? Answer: 2.37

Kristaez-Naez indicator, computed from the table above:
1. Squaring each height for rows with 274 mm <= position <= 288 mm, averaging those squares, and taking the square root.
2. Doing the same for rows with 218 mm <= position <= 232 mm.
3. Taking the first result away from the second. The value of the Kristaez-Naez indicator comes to -0.093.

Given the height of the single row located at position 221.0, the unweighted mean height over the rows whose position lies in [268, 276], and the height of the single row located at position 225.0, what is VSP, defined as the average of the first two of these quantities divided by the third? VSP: 0.97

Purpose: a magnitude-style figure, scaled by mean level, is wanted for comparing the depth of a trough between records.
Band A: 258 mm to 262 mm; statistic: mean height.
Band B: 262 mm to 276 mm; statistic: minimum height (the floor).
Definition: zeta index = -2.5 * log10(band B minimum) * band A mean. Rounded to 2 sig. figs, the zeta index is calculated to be -8.2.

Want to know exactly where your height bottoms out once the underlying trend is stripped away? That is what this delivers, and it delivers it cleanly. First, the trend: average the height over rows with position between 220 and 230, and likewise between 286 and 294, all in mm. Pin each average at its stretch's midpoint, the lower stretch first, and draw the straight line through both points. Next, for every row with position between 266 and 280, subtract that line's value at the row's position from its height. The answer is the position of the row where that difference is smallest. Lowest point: 277.0 mm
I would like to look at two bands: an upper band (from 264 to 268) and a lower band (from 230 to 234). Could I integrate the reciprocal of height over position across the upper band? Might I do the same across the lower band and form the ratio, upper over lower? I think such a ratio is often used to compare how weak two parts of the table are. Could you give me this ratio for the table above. 1.00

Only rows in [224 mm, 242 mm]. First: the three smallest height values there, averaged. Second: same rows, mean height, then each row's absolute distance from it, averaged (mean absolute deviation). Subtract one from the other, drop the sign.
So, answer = 4.8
